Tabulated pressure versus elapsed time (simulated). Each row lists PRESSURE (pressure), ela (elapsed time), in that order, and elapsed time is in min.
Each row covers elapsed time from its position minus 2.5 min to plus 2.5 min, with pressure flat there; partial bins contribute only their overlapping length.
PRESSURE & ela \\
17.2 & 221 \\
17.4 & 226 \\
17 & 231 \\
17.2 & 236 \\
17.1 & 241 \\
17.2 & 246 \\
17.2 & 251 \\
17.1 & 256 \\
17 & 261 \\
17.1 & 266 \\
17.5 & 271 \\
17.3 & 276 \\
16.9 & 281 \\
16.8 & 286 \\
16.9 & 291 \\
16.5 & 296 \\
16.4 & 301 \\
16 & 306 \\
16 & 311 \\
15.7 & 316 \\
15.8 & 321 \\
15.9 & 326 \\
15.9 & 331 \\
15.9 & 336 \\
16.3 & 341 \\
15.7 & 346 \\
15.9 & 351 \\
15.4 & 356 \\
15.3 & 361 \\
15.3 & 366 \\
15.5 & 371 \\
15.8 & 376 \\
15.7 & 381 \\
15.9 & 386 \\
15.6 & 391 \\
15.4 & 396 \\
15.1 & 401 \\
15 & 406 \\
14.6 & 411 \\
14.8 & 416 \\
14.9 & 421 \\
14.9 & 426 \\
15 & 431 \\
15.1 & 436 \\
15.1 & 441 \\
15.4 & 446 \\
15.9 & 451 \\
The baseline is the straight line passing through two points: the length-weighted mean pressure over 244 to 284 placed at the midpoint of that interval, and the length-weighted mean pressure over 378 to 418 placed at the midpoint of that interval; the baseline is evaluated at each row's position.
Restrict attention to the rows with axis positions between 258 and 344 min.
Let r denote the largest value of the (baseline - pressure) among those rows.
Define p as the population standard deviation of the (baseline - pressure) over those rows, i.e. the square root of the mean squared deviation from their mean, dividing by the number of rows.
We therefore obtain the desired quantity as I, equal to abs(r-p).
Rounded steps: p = 0.32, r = 0.73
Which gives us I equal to 0.41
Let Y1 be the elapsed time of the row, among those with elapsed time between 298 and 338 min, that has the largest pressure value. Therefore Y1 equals 301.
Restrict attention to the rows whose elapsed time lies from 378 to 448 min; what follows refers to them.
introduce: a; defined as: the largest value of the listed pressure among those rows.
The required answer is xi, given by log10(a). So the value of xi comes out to 1.201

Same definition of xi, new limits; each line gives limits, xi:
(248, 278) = 1.243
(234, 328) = 1.243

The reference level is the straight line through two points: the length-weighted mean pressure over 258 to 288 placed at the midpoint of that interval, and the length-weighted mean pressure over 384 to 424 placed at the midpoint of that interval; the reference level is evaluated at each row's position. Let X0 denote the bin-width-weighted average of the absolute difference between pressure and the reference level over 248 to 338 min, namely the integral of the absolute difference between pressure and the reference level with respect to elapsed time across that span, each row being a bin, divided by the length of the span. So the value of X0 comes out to 0.32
